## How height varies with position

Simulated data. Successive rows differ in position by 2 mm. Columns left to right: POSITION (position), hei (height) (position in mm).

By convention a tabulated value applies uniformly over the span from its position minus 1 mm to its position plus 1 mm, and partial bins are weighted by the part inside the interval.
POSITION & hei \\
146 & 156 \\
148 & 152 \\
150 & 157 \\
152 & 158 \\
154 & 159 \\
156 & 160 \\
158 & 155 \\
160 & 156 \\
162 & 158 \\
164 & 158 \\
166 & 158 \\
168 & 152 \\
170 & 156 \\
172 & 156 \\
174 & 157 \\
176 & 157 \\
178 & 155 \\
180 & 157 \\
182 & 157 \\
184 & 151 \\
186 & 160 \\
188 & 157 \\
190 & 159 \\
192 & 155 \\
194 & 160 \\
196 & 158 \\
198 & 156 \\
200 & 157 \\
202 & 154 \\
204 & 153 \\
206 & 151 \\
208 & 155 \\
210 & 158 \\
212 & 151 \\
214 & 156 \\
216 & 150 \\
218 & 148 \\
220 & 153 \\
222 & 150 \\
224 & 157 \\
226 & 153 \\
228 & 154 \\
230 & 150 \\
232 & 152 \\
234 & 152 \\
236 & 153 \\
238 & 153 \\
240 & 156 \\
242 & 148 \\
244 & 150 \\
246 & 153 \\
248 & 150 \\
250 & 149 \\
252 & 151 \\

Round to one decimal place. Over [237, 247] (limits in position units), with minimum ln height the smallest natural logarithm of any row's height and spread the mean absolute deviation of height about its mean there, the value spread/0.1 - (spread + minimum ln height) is 16.6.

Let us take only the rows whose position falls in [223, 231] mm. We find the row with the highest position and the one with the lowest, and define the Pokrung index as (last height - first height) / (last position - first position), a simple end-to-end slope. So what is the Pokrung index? -1.2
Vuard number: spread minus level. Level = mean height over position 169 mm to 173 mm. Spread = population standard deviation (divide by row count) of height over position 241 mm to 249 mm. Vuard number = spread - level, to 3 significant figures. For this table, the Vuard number -154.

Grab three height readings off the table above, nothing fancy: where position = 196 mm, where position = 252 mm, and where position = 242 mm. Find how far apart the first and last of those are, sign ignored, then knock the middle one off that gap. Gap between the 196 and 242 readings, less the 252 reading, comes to -141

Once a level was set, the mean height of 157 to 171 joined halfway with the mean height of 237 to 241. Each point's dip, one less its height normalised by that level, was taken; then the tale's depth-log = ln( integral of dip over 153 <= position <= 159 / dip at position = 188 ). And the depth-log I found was 2.3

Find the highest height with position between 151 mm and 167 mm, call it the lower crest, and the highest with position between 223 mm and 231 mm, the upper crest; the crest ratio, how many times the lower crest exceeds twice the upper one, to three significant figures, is 0.510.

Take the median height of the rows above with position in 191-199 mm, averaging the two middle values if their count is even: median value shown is 157.0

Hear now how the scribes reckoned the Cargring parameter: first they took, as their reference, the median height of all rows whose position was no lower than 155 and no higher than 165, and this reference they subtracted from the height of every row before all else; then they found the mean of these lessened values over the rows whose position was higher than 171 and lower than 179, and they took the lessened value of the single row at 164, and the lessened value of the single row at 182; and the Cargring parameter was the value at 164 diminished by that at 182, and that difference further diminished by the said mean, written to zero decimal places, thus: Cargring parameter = 3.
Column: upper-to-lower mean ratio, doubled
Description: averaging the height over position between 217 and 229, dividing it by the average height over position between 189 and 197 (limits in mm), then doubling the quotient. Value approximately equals 1.93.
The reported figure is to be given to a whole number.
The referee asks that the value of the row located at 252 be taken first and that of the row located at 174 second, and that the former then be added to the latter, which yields 308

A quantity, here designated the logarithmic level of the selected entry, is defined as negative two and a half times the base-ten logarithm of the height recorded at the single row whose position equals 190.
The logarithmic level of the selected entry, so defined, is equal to -5.50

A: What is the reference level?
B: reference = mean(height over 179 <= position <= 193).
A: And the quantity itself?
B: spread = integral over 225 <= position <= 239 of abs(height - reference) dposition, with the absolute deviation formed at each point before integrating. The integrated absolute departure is 58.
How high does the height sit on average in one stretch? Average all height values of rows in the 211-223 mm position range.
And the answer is 151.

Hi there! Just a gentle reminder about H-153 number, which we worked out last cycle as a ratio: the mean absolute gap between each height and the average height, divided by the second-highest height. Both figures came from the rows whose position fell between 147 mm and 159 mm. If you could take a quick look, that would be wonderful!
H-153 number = 0.014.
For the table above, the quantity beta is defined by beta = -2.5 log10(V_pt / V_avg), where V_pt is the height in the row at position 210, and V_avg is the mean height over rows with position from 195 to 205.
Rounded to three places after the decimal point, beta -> -0.017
